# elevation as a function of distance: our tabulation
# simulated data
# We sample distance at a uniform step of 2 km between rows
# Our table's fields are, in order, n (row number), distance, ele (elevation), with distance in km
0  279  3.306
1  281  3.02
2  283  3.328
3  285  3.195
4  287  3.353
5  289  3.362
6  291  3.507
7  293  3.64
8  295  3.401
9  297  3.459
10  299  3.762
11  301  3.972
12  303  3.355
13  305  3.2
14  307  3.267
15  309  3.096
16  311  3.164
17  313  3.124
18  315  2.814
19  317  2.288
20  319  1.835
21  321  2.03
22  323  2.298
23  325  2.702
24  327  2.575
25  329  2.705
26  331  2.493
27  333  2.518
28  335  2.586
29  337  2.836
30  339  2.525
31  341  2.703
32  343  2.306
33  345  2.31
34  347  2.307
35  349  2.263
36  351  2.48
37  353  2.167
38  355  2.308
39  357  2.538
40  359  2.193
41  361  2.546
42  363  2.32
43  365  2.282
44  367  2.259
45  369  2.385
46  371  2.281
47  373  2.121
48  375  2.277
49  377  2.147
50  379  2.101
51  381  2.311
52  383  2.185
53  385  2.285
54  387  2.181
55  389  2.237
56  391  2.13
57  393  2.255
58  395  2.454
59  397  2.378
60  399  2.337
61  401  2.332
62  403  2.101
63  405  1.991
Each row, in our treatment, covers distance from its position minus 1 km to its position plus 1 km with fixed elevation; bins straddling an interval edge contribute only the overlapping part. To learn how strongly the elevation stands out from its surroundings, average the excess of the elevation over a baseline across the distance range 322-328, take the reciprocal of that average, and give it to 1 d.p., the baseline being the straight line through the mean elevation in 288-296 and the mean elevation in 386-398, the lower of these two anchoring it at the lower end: -1.8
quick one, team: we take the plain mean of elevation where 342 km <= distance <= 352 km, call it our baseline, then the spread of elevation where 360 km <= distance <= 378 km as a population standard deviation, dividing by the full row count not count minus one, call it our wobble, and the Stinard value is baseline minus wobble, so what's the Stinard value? 2.22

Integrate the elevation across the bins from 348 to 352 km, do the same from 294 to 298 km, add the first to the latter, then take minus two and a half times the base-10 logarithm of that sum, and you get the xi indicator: -3.41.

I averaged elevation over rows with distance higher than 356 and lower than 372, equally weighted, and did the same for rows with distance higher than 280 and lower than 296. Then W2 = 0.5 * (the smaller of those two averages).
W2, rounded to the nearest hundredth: 1.18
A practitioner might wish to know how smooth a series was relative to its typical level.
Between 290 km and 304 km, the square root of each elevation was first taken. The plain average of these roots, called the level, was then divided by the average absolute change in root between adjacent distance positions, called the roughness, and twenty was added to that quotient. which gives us 48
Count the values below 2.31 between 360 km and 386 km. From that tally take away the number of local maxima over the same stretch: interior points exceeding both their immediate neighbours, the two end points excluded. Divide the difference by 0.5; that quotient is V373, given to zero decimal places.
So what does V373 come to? 12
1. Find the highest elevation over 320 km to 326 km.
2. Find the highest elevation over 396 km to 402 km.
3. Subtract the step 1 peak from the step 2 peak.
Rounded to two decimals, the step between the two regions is -0.32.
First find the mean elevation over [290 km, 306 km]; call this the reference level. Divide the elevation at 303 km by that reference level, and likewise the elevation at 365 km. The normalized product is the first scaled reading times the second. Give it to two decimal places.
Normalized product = 0.61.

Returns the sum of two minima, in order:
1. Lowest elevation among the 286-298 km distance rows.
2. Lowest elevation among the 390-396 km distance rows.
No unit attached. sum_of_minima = 5.48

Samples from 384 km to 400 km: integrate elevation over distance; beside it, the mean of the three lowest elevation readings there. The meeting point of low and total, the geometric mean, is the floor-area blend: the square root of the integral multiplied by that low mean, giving 8.9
